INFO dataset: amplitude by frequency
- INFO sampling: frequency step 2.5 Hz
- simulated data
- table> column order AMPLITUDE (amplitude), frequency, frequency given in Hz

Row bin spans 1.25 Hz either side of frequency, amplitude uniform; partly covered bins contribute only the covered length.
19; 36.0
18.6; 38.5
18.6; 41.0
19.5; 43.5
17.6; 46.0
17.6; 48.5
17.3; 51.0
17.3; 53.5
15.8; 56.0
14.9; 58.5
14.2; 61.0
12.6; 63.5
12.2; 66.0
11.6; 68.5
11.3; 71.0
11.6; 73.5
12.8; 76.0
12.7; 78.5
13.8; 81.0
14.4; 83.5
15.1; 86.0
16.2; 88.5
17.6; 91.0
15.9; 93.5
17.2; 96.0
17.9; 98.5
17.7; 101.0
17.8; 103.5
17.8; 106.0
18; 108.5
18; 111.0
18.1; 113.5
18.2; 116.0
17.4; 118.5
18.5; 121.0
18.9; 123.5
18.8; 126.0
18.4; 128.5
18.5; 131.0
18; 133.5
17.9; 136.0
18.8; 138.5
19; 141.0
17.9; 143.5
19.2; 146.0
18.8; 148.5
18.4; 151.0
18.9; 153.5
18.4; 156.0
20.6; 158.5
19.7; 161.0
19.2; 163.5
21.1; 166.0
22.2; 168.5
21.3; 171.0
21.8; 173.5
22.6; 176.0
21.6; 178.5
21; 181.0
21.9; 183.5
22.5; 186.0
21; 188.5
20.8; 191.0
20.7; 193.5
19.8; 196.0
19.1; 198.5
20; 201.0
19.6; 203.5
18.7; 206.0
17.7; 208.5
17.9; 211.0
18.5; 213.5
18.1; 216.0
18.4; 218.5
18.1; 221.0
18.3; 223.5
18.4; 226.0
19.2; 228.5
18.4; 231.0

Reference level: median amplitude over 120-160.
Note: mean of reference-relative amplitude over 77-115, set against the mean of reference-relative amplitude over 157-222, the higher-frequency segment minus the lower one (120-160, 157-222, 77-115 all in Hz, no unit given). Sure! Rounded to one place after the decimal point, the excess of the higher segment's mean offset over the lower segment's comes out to 3.6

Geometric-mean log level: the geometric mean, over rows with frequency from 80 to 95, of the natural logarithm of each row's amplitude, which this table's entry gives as 2.7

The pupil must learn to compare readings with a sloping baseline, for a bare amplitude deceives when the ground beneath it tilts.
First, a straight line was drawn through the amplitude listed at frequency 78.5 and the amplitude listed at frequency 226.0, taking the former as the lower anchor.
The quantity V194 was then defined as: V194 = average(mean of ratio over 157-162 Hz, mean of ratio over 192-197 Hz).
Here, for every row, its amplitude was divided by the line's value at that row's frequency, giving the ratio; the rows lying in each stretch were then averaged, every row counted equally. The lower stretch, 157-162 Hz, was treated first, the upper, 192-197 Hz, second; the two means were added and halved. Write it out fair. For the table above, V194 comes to 1.23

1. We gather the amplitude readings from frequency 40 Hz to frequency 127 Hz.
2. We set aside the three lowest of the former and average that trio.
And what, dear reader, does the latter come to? 11.5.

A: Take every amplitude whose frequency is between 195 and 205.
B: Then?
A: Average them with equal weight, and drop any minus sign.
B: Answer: 19.6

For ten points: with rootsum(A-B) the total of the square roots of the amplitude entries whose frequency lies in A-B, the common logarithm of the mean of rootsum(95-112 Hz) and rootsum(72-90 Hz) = 1.44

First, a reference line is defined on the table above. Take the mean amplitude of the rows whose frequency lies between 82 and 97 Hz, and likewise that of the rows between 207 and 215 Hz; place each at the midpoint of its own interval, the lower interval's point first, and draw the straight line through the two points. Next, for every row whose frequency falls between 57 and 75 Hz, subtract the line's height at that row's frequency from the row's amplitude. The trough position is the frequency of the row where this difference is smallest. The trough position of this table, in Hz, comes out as 71.0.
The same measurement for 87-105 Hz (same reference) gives 93.5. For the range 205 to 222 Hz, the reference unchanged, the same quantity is 208.5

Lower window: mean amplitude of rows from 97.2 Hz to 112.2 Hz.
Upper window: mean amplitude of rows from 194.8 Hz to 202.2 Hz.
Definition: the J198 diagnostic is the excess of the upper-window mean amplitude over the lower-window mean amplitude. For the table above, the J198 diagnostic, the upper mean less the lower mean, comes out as 1.8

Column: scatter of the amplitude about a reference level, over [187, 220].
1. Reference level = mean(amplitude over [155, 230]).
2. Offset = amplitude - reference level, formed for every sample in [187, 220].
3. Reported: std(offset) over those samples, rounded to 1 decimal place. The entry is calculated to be 1.1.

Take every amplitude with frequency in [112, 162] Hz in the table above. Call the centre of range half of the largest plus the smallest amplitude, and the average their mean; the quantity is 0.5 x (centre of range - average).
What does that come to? 0.19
